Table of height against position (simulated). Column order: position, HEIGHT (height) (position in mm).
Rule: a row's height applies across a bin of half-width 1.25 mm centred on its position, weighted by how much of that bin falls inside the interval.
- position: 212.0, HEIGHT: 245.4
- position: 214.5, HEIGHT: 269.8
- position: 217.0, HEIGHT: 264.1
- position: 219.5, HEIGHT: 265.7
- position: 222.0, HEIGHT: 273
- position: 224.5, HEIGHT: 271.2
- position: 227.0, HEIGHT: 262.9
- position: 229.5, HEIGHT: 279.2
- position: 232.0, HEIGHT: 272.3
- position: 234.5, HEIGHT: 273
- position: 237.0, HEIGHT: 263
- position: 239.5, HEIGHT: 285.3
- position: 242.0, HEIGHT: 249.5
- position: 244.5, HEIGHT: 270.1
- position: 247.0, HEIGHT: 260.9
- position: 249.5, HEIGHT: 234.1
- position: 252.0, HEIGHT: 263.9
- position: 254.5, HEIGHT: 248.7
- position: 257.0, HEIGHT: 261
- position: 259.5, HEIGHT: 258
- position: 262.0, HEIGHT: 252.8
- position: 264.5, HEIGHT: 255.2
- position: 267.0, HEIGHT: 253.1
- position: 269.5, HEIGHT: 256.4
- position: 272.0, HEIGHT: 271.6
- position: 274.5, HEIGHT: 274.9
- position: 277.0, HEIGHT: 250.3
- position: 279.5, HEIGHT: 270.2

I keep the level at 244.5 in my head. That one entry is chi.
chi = 270.1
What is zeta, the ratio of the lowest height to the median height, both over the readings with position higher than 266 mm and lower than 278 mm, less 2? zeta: -1.02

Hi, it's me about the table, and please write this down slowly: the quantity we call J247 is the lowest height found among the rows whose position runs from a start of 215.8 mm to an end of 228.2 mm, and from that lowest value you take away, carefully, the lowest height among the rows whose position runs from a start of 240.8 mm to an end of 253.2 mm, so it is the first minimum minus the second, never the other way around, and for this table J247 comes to 29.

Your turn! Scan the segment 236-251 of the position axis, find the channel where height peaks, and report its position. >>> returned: 239.5 mm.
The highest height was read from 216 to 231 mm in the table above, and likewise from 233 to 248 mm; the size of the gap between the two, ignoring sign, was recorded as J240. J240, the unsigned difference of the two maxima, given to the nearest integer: 6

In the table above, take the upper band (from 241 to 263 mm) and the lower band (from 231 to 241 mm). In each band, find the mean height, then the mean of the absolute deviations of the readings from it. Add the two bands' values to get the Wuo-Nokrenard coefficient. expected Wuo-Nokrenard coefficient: 14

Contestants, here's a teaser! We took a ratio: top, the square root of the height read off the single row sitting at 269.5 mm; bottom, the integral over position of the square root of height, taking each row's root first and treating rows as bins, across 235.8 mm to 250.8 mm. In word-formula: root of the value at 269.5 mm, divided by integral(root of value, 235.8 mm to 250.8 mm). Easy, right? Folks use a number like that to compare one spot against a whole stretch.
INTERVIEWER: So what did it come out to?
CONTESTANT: 0.066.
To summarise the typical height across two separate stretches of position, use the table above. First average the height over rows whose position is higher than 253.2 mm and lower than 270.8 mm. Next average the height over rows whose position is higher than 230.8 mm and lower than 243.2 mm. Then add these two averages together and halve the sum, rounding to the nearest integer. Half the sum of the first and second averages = 262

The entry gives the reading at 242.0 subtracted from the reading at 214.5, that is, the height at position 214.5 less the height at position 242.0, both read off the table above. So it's 20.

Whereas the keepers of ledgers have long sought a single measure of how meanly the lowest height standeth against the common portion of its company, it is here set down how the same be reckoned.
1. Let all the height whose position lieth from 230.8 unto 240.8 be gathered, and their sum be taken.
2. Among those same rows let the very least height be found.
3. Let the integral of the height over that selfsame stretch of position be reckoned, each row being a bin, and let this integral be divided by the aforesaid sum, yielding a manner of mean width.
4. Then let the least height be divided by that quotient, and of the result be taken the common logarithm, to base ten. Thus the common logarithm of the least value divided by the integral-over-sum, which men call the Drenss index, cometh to 2.022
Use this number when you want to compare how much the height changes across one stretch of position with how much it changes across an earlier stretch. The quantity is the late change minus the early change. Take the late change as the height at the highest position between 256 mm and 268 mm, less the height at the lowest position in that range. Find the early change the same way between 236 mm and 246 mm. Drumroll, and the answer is -15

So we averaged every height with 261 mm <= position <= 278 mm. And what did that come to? 259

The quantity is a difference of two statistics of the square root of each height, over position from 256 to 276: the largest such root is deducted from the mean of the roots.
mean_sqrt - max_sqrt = -0.45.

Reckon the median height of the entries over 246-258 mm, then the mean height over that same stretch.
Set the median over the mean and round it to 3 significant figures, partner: 1.03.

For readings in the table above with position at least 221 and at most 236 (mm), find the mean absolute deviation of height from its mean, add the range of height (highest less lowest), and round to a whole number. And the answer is 20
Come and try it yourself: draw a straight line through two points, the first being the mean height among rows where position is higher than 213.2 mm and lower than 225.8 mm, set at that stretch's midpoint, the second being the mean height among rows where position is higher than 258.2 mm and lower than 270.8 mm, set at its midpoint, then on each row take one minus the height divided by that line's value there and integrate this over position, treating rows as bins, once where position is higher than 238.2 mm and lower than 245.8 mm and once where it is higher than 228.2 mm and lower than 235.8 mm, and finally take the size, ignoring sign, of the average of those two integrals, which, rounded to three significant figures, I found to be 0.231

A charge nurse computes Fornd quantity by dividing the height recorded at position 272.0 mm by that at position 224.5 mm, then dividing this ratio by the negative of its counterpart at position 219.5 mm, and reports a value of -0.0038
